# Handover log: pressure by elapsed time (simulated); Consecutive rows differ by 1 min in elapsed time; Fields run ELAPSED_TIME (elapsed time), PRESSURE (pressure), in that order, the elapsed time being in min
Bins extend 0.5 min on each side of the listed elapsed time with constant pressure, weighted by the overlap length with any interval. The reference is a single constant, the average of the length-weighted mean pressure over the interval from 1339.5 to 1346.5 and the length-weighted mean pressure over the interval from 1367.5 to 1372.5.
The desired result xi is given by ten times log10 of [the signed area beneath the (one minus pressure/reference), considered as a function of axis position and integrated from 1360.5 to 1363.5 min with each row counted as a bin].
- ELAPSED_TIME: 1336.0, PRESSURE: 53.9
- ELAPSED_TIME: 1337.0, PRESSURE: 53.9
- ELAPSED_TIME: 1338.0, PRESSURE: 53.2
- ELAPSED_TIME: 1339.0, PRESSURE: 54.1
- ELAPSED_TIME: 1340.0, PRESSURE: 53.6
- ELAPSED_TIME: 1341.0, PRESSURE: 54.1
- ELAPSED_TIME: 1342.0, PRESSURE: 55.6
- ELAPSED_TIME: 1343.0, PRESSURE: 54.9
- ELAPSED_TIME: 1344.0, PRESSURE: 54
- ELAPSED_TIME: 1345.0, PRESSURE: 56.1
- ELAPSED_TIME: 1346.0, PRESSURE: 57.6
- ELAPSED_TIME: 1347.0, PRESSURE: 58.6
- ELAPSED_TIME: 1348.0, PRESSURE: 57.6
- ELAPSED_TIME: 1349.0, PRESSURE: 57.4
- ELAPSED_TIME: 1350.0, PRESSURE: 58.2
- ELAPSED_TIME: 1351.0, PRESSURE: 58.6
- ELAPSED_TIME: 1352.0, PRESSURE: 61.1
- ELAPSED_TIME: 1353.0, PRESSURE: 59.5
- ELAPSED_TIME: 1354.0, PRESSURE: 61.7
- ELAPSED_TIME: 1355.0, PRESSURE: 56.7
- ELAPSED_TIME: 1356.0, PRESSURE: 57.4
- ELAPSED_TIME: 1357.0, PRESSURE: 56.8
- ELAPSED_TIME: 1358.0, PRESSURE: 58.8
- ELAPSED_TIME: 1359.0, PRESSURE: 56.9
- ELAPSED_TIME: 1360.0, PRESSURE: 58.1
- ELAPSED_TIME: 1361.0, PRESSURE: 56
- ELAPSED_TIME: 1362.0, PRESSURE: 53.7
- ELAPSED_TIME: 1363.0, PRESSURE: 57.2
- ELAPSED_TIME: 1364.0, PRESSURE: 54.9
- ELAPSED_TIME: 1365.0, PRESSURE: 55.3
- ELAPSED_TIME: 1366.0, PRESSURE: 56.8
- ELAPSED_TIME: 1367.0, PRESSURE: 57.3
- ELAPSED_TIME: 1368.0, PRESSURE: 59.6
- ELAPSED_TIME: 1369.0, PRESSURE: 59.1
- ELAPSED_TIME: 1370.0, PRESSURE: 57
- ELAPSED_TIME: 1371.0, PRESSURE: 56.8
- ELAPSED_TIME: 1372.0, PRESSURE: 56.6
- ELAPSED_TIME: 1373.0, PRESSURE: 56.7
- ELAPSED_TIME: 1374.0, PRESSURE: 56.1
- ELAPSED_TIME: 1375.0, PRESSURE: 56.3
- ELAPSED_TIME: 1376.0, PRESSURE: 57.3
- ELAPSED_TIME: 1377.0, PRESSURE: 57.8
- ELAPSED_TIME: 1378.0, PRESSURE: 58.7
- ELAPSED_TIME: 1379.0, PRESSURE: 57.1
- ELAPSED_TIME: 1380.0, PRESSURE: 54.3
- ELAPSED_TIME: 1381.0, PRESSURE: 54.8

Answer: -13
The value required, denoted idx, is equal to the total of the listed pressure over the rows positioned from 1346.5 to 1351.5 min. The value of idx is 290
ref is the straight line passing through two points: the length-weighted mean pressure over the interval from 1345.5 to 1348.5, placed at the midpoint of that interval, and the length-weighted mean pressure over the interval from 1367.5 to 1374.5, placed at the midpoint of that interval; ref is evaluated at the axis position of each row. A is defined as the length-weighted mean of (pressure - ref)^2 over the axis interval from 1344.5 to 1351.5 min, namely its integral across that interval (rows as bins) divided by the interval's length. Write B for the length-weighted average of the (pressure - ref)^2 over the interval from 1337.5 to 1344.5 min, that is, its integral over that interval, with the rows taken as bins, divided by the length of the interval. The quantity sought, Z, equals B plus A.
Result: 16.1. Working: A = 1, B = 15.4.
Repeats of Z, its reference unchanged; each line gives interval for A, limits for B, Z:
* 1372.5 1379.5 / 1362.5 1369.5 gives 3.6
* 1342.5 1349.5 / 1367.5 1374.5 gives 5.8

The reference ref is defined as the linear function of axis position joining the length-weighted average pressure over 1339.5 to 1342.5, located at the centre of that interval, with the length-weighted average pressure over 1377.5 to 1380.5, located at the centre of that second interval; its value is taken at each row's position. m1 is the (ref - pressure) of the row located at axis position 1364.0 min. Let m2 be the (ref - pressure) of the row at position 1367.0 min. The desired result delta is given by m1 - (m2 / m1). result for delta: 2.4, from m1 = 0.9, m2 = -1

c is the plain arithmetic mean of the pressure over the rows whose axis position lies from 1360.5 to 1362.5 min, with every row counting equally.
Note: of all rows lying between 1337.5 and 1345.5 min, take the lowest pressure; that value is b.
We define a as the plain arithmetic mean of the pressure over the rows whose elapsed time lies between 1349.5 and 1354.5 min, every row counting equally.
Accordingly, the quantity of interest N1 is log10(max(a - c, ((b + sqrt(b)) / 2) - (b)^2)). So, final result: 0.70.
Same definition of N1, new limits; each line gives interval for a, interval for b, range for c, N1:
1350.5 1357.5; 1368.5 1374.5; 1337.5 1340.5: 0.72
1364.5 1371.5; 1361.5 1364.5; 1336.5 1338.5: 0.59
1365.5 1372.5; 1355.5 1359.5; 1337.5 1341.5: 0.59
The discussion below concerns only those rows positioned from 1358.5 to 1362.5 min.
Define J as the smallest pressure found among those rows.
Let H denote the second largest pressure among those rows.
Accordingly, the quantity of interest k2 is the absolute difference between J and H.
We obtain 3.2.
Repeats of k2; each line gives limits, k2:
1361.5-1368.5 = 3.6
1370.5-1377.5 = 1.2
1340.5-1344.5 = 0.9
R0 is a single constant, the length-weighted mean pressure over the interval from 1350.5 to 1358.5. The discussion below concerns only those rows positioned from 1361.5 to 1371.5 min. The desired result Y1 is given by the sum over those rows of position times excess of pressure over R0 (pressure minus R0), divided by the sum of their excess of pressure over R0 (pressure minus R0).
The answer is 1365.0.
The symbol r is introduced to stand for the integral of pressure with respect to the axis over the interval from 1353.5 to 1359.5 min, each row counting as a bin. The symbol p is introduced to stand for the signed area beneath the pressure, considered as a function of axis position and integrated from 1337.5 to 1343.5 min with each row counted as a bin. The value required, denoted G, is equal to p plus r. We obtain 674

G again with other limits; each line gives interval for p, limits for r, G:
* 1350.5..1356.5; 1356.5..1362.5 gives 695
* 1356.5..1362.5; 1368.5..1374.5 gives 683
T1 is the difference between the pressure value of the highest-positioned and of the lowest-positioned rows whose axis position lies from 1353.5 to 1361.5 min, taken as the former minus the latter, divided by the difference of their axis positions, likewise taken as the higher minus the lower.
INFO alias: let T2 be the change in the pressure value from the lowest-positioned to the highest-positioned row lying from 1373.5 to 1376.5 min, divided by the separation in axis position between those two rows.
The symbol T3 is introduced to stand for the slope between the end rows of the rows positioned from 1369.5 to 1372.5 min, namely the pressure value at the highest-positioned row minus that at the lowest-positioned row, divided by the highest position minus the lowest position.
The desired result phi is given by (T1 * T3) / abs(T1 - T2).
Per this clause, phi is 0.12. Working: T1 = -0.8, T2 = 0.60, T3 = -0.20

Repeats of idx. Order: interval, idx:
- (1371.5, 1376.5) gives 283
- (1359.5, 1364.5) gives 280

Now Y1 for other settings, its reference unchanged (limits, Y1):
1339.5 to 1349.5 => 1343.0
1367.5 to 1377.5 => 1373.6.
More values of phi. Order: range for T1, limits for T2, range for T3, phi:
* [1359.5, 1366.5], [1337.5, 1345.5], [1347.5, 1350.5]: -0.10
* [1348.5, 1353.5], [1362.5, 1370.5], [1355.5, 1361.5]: -0.27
